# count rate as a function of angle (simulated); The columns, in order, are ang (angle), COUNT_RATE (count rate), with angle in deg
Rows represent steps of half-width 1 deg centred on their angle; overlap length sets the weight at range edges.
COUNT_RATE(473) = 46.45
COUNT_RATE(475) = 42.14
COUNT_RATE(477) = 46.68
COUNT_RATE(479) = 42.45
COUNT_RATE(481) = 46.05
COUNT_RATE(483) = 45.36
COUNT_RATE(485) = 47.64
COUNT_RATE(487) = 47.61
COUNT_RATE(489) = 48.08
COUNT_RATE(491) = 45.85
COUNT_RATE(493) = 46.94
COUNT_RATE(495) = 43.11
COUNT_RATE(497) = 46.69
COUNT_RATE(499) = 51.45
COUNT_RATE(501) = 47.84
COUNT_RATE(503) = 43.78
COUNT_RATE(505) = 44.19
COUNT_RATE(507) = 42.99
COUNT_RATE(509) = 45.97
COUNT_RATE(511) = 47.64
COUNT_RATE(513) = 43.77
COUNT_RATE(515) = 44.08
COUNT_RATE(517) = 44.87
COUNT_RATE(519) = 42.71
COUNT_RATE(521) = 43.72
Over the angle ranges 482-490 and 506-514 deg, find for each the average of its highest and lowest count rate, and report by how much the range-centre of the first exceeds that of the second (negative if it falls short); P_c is 1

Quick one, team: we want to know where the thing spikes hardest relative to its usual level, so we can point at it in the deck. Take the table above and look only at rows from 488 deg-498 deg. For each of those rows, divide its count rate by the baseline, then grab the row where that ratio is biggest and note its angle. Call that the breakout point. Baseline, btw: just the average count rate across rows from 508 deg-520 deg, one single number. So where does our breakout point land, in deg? 489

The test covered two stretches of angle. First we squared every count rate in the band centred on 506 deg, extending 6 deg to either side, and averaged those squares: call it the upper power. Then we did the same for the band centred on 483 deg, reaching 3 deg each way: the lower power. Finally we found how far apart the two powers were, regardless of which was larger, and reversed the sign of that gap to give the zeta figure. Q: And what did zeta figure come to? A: -84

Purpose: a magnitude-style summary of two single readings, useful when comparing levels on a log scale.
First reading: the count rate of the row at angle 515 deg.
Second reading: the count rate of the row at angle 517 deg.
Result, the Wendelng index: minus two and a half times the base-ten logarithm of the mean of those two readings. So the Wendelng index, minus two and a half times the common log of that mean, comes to -4.12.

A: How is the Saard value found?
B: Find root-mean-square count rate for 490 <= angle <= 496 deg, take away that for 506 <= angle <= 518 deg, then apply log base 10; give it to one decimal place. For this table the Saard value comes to -0.4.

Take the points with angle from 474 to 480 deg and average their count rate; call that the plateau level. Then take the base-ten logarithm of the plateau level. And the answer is 1.64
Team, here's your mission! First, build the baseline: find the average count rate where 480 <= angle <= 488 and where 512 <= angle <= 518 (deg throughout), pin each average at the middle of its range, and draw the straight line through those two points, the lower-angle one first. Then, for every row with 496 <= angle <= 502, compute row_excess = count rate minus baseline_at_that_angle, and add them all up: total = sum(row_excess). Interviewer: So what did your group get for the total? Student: 9.5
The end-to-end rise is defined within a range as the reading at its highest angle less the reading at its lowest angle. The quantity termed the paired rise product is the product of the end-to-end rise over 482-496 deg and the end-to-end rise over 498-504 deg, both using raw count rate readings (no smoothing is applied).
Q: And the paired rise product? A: 17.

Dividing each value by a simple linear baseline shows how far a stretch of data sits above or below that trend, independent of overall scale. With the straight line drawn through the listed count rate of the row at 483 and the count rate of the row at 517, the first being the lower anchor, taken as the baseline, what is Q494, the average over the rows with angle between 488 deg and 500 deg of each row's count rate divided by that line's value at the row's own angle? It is 1.04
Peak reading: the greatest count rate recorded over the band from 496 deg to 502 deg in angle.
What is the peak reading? 51.45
